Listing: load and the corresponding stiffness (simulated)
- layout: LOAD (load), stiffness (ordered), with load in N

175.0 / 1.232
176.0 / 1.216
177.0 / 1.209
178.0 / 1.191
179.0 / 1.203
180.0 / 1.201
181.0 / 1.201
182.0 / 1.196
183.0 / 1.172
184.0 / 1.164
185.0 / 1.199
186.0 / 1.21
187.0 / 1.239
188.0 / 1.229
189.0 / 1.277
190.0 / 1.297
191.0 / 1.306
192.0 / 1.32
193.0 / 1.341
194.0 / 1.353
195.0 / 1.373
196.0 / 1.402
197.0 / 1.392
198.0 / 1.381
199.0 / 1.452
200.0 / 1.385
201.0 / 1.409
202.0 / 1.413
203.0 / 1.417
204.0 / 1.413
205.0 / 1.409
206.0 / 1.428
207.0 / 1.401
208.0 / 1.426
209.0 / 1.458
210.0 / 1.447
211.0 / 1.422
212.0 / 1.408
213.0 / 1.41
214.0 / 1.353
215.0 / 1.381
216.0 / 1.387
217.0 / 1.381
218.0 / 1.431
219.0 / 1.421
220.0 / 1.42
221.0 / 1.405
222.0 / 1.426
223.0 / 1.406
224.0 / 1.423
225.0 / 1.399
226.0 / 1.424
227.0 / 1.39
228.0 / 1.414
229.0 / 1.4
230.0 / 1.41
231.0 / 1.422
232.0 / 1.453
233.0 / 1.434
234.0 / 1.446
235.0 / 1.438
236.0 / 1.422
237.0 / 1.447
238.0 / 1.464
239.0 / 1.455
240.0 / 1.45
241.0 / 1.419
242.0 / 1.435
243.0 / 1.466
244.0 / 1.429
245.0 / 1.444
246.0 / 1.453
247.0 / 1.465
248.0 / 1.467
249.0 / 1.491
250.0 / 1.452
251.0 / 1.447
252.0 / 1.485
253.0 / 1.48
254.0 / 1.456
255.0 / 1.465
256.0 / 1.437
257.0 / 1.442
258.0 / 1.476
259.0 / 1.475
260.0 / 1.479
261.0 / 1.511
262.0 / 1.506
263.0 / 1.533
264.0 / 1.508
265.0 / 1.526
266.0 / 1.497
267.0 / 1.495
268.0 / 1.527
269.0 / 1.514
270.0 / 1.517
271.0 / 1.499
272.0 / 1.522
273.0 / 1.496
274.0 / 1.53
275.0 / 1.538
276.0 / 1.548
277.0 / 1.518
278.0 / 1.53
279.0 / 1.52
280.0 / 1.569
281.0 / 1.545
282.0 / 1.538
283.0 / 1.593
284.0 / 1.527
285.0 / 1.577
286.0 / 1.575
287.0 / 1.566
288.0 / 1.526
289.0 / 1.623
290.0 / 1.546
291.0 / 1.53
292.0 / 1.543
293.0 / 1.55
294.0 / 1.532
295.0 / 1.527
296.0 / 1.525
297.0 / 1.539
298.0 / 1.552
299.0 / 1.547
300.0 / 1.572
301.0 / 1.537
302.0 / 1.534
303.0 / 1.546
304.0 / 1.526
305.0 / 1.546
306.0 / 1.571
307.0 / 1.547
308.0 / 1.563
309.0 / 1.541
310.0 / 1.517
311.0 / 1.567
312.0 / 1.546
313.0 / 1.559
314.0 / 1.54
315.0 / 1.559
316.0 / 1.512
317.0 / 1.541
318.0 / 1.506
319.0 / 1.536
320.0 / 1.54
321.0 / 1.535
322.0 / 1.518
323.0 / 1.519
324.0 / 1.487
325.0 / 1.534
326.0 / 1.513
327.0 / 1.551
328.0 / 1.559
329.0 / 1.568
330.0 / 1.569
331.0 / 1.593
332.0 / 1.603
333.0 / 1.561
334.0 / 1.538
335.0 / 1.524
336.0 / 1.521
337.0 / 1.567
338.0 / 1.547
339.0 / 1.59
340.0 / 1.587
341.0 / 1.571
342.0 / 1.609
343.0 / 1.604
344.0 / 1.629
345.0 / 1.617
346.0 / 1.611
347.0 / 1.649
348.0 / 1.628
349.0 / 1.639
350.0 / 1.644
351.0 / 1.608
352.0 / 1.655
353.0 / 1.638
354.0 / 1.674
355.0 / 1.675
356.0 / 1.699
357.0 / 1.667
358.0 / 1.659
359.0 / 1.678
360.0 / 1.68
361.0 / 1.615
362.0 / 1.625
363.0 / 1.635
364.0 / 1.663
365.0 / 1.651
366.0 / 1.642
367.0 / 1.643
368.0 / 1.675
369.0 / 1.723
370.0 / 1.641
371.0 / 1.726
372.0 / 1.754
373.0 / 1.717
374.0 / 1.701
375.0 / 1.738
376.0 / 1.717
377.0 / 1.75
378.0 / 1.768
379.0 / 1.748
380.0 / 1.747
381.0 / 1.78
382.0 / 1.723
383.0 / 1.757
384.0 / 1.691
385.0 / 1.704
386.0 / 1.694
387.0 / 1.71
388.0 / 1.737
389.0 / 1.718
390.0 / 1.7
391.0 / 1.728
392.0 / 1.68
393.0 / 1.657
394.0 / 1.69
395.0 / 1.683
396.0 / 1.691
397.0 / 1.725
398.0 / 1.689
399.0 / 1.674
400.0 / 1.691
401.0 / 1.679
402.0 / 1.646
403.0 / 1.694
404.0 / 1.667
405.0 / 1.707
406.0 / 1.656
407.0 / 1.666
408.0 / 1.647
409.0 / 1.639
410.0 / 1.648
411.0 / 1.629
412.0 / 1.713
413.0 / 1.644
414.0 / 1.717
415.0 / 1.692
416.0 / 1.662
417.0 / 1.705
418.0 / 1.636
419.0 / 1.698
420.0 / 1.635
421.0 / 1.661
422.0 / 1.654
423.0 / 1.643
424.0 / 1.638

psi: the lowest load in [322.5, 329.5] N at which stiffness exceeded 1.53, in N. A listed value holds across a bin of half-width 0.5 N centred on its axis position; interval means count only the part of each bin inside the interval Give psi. 325.0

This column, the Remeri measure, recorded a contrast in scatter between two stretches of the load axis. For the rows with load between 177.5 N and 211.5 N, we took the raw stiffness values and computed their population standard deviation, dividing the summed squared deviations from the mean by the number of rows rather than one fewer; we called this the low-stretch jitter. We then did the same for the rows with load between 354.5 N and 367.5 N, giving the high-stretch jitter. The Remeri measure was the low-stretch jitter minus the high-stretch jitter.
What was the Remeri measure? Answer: 0.074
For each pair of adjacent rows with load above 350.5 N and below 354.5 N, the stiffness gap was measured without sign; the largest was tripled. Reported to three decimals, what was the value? 0.141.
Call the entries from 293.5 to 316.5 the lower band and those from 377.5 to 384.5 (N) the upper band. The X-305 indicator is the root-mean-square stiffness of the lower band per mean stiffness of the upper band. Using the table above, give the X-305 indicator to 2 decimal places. 0.88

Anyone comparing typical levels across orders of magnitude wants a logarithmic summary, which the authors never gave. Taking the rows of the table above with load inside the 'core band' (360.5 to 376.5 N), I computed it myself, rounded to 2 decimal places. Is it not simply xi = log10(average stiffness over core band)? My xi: 0.23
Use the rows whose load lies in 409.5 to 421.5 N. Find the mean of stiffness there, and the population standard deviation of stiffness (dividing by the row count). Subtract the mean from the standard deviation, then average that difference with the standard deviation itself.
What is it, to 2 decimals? -0.80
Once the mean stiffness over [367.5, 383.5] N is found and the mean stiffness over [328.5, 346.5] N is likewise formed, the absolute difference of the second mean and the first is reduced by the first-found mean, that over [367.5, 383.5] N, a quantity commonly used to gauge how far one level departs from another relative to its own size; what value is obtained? -1.58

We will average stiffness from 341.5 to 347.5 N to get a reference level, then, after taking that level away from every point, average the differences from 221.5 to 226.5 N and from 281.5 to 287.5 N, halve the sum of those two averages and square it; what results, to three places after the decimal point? 0.017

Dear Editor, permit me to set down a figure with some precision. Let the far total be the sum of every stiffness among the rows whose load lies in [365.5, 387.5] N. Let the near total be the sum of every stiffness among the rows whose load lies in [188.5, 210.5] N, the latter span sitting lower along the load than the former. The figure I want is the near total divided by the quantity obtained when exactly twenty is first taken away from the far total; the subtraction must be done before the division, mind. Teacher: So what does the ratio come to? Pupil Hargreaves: 1.72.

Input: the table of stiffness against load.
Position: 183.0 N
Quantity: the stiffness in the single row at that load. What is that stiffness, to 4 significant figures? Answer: 1.172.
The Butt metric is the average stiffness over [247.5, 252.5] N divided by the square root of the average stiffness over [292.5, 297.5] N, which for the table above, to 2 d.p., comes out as 1.19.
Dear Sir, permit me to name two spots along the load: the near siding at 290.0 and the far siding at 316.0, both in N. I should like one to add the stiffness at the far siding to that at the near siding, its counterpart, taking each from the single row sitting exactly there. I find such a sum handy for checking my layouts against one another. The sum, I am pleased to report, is 3.06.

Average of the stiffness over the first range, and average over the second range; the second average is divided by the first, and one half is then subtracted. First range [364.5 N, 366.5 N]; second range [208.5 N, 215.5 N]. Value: 0.36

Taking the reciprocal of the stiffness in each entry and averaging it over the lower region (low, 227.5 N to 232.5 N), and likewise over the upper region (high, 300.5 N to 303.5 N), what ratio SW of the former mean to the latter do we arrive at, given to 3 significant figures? 1.08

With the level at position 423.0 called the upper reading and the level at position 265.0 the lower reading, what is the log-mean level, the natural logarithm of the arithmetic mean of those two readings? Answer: 0.46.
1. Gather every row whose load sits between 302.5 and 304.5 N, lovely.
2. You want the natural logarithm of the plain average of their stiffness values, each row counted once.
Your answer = 0.429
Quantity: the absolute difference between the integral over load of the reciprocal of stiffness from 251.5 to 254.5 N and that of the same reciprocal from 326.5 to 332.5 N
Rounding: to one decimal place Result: 1.8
